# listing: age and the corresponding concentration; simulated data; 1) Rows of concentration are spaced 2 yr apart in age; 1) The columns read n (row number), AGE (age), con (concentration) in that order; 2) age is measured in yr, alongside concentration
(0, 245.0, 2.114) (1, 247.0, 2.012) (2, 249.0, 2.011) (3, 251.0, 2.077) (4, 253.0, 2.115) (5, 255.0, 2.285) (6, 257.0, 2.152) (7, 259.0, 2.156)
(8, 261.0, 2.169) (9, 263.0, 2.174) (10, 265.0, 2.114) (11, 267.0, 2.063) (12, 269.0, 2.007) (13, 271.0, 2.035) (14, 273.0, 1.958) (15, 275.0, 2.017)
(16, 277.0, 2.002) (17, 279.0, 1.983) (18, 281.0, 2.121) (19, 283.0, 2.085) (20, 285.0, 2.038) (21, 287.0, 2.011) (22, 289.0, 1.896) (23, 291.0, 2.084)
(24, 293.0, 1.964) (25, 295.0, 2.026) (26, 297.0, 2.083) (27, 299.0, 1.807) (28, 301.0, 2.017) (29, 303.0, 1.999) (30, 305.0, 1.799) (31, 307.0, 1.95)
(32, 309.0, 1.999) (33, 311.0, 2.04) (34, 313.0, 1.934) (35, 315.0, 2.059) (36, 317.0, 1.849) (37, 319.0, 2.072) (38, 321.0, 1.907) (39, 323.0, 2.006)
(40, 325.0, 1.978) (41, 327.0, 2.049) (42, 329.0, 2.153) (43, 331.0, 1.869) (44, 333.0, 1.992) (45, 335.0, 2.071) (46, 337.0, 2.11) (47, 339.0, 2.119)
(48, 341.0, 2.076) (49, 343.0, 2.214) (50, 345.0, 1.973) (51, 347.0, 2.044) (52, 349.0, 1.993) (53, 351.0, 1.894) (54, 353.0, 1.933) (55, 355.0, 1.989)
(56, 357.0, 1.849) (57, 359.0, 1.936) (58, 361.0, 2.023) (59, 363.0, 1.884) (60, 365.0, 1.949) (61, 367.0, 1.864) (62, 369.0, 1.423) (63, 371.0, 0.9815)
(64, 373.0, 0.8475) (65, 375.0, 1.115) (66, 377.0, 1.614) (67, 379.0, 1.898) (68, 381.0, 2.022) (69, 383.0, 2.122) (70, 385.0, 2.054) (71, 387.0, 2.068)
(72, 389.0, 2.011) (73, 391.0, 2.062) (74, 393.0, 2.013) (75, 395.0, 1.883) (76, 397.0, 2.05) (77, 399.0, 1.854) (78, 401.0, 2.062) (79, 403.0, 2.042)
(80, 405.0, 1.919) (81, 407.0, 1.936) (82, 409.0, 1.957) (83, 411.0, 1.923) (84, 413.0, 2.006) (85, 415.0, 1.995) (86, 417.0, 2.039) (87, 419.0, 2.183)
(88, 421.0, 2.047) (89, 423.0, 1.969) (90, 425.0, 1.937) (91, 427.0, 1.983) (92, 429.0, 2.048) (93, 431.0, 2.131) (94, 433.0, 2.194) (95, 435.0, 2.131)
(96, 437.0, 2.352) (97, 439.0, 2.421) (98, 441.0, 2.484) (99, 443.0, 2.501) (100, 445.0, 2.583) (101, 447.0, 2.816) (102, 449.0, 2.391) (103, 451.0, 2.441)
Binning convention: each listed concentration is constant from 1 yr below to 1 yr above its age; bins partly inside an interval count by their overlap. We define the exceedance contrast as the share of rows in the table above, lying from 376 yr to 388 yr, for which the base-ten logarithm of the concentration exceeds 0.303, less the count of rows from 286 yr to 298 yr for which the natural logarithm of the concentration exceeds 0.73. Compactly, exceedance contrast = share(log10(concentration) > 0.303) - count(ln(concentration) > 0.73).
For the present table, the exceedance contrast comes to -1.3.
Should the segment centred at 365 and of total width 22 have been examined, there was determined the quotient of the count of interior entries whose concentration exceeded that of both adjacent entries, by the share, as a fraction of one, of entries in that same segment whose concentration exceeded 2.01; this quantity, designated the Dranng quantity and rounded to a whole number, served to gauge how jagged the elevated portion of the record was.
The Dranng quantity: 22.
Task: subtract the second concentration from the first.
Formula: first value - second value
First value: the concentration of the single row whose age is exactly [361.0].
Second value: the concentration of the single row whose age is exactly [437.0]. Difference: -0.33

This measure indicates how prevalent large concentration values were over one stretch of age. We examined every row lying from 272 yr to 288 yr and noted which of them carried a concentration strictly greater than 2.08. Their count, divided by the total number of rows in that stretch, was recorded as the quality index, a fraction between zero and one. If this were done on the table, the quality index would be 0.25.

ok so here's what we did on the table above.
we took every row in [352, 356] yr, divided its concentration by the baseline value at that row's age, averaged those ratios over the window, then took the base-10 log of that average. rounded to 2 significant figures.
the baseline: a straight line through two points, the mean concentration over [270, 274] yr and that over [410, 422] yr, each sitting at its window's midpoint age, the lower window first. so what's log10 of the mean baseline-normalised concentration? -0.012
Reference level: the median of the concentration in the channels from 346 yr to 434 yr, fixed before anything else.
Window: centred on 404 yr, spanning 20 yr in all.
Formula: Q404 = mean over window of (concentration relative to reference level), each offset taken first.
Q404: -0.023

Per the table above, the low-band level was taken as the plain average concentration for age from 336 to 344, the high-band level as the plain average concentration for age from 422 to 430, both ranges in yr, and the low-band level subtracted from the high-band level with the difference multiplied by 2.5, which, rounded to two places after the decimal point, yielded -0.36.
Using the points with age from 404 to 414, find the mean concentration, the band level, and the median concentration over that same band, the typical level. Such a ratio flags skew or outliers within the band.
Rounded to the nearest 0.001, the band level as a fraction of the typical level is 1.006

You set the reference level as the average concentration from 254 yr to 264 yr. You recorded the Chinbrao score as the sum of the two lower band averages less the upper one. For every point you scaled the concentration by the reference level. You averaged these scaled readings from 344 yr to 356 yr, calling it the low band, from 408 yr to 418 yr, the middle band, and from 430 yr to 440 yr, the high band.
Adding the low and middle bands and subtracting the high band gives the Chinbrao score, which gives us 0.78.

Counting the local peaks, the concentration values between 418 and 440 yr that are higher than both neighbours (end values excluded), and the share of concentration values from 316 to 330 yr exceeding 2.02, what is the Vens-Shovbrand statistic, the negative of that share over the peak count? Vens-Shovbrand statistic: -0.43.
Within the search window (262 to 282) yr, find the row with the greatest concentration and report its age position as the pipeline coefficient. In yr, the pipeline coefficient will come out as 263.0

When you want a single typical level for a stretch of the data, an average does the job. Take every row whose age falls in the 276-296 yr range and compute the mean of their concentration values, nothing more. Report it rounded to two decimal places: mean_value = 2.02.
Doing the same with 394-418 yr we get 1.97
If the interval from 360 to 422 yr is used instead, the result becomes 1.87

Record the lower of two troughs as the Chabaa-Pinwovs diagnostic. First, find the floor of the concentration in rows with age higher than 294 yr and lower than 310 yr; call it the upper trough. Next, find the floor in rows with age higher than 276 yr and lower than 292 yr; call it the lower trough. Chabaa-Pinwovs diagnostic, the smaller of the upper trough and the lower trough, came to 1.80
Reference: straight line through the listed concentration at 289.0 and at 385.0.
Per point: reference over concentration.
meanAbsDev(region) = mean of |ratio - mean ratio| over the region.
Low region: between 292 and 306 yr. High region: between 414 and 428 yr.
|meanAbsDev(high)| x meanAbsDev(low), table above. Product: 0.0015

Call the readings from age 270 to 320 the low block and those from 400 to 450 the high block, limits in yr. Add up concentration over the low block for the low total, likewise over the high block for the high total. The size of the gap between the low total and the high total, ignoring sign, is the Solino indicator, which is 4.2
